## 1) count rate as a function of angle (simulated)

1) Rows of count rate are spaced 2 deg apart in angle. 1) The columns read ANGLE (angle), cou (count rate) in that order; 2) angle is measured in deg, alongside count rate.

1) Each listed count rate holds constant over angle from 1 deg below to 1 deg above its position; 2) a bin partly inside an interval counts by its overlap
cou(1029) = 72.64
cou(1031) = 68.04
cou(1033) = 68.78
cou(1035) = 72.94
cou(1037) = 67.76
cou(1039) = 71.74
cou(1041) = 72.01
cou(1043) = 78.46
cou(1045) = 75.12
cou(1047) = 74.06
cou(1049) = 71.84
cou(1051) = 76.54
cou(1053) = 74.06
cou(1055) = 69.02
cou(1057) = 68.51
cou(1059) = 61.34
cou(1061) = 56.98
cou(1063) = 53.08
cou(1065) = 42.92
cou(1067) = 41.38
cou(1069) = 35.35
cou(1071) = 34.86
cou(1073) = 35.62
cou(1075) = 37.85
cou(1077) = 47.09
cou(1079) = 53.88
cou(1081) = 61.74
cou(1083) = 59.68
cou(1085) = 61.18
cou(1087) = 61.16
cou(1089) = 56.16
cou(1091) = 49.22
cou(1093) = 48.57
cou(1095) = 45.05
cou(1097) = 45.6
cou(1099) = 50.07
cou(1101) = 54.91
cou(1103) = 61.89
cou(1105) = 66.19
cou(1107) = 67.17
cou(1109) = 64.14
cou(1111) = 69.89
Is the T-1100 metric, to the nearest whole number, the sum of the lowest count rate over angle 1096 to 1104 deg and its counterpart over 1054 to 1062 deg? 103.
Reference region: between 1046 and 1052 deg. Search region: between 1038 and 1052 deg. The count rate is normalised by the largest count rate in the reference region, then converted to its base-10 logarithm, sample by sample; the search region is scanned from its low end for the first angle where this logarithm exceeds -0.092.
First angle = 1039 deg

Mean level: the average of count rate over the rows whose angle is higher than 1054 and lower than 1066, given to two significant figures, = 59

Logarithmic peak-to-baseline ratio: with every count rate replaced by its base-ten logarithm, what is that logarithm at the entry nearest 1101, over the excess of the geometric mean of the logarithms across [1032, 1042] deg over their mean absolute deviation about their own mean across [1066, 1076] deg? 0.95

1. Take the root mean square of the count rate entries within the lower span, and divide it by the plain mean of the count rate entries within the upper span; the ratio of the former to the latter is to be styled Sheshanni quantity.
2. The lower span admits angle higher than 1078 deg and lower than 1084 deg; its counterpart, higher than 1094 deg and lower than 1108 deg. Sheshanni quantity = 1.05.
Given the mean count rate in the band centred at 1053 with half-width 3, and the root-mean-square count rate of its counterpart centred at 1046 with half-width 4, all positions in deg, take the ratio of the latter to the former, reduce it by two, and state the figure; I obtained -1.0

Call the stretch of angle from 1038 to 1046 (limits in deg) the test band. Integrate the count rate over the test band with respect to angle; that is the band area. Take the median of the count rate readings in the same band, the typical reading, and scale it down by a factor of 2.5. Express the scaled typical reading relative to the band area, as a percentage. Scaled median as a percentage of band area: 4.95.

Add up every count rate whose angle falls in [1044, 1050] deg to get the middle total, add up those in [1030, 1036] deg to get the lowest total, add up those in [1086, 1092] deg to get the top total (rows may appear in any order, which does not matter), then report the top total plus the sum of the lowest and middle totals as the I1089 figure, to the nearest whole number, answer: 597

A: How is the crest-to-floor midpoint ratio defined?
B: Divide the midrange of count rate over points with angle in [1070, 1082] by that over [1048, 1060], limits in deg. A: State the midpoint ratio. 0.70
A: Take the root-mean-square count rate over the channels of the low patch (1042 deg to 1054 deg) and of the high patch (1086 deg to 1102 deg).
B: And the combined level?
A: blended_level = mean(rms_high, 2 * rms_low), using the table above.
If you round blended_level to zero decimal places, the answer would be 101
